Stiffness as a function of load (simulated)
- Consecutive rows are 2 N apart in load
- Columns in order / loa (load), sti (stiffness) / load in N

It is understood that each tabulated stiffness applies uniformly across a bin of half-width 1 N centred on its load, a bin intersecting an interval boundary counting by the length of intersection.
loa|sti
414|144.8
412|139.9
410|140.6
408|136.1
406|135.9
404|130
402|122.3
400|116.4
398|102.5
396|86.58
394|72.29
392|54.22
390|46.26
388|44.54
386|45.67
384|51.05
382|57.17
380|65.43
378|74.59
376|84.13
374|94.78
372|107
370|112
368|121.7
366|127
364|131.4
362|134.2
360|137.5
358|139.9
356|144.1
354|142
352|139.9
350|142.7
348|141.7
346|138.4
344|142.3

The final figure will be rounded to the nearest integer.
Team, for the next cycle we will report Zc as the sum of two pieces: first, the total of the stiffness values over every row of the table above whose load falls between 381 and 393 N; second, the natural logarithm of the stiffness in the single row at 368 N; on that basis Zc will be 304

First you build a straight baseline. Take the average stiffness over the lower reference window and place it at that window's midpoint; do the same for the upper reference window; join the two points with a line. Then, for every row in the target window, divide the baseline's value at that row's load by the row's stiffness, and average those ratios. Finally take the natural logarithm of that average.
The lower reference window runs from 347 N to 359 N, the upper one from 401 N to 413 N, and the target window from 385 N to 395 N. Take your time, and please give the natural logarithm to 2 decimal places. 0.99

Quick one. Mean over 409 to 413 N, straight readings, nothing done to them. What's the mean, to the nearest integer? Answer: 140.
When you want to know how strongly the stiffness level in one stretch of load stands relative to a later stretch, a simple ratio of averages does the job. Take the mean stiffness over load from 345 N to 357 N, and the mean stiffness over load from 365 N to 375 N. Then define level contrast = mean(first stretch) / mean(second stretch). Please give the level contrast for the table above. 1.26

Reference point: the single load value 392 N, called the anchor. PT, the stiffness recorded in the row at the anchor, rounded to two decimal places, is 54.22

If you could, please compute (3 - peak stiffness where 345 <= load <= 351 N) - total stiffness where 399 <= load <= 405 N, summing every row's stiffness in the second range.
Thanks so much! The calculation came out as -508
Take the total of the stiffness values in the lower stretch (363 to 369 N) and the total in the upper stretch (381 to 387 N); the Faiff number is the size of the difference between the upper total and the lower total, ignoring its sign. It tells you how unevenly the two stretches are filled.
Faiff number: 226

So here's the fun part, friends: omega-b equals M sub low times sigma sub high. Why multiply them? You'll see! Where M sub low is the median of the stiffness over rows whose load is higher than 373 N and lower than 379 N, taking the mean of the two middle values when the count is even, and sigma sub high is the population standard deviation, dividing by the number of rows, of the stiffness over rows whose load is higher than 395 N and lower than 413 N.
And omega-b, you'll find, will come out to 1476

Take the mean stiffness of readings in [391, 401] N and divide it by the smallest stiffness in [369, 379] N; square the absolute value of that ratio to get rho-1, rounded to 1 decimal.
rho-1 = 1.3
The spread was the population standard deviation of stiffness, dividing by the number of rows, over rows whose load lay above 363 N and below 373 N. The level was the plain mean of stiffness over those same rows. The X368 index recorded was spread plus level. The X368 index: 129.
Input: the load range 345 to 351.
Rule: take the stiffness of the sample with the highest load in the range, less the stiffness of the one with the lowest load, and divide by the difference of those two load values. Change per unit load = 1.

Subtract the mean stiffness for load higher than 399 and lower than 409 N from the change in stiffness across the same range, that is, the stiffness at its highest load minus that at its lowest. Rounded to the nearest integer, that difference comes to -108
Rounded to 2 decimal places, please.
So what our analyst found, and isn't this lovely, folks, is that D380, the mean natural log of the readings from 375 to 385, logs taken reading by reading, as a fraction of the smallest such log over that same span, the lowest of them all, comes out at 1.06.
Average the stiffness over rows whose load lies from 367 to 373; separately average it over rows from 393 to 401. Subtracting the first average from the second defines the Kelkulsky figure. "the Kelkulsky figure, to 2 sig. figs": -19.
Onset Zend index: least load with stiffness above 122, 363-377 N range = 364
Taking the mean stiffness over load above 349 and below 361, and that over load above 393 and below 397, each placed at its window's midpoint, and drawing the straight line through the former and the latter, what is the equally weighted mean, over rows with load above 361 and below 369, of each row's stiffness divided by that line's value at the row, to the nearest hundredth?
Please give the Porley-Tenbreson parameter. 1.02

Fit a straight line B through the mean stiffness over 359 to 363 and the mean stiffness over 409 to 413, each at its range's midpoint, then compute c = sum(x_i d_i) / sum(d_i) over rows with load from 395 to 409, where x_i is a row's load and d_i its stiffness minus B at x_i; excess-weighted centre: 398.9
